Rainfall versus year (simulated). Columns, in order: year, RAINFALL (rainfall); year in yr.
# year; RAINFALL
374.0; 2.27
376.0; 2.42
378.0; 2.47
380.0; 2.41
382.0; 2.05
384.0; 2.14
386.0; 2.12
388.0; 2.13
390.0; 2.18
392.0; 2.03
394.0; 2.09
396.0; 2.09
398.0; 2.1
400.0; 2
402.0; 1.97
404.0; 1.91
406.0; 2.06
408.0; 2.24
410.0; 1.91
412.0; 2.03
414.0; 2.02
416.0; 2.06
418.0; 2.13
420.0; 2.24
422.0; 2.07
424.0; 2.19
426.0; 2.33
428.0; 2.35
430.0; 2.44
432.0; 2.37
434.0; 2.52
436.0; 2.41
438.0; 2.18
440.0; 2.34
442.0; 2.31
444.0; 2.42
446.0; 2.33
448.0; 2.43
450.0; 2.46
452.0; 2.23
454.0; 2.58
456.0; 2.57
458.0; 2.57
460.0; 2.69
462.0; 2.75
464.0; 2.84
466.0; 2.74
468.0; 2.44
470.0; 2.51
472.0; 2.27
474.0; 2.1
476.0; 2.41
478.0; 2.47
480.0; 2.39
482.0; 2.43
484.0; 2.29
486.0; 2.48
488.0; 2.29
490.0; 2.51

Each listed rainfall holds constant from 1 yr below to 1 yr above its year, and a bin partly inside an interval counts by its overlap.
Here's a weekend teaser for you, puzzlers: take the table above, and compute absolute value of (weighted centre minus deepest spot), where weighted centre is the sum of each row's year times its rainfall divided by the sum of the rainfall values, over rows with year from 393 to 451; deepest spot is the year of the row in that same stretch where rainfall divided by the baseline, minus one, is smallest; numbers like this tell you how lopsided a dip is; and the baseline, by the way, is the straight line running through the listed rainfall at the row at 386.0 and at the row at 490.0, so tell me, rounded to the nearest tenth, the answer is 13.1 yr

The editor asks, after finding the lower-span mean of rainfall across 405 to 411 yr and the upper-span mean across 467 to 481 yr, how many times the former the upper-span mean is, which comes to 1.14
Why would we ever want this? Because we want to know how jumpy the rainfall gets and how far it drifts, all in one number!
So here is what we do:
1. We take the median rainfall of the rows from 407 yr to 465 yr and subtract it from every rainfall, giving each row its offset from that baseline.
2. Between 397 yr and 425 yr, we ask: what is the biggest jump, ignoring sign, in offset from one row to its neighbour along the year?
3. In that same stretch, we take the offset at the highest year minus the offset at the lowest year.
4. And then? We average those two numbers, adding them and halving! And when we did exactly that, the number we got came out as 0.21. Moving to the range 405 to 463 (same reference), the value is 0.52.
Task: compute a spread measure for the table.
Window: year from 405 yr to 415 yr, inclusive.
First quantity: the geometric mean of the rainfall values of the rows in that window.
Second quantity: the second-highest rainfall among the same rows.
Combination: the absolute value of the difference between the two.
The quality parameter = 0.01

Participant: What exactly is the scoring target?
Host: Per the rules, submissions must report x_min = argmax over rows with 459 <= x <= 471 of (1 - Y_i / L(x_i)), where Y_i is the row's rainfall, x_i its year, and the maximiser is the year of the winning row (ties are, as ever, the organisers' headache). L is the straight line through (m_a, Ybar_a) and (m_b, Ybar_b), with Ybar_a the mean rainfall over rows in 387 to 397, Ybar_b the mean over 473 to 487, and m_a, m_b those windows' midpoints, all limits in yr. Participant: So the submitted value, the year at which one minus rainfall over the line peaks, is 468.0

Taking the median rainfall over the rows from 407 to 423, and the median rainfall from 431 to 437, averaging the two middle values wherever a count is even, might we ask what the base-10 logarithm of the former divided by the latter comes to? -0.07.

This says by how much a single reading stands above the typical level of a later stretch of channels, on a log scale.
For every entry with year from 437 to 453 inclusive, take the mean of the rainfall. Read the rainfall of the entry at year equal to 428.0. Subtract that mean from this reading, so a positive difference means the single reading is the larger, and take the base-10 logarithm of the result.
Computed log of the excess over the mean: -1.9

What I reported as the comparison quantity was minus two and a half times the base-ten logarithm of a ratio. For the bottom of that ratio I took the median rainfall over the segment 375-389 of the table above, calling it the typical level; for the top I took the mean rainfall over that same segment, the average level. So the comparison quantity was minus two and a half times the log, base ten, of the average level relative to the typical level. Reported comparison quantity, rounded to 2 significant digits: -0.054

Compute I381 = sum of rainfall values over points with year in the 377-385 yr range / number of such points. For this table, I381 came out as 2.27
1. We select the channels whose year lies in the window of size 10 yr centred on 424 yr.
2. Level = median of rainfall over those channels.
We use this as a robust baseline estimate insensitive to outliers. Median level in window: 2.24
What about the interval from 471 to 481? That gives 2.39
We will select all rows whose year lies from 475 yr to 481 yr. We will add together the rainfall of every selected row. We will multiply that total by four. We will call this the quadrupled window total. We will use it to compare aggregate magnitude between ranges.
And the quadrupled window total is 29.1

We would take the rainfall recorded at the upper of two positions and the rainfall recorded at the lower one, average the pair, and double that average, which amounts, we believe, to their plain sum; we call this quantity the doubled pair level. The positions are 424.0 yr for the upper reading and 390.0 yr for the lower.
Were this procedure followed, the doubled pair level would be 4.4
